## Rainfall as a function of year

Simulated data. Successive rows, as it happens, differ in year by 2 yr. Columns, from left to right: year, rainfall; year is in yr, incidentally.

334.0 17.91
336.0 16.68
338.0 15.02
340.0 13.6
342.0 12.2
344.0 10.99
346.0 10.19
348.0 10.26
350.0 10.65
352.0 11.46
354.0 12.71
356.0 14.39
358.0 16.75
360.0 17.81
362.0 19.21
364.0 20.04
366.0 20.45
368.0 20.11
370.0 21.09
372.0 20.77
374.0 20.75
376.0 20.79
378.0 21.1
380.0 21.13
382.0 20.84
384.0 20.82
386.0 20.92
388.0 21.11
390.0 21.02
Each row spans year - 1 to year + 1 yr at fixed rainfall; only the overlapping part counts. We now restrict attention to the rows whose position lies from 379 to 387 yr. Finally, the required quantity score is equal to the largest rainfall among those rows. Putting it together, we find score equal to 21.13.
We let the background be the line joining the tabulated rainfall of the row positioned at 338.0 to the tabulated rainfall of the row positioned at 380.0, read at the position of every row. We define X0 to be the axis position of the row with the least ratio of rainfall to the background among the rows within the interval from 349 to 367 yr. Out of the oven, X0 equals 350.0 yr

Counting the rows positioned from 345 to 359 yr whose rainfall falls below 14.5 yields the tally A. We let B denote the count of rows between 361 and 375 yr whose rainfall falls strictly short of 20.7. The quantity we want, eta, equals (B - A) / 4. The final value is -0.5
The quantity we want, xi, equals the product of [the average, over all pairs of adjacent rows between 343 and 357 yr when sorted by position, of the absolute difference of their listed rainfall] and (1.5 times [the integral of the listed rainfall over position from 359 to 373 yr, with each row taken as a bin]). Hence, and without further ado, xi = 349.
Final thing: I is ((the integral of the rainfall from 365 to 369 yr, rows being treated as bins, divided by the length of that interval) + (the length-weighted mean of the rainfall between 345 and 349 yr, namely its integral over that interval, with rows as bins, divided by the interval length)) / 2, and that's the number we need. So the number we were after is 15.3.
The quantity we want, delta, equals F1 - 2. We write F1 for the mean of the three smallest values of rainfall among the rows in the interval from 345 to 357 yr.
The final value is 8.4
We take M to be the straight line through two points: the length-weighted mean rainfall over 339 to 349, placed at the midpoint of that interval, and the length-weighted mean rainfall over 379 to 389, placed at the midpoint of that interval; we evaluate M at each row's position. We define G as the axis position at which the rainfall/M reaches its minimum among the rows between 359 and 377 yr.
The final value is 376.0 yr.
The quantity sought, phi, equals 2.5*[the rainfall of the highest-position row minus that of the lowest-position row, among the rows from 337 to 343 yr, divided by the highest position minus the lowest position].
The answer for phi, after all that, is -1.8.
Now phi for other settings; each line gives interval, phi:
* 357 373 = 0.7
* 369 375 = -0.2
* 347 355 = 1.0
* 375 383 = 0.0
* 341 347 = -1.3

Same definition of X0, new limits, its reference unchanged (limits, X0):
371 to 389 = 388.0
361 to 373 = 368.0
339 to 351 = 348.0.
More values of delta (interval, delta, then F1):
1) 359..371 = 17.0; 19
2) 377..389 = 18.9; 21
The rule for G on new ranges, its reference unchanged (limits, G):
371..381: 380.0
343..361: 350.0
